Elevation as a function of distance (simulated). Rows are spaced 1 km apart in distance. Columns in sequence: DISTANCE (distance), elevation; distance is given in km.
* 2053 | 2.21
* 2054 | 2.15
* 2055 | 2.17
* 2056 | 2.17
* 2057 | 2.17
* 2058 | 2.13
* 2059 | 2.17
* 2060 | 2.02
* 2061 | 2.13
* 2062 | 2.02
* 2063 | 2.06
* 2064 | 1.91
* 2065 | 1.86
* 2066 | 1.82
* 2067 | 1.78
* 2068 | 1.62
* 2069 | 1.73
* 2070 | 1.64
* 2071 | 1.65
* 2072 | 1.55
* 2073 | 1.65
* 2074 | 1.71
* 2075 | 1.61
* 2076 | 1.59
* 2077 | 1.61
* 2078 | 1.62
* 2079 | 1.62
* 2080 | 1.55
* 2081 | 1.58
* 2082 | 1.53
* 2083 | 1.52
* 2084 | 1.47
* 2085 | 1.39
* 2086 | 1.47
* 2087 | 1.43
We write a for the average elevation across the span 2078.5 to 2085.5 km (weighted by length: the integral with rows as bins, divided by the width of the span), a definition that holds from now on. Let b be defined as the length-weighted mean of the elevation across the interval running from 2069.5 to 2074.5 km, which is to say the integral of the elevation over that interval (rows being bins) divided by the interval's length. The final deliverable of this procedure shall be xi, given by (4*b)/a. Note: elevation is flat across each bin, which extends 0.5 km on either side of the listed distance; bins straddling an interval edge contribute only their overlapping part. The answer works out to 4.3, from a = 1.52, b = 1.64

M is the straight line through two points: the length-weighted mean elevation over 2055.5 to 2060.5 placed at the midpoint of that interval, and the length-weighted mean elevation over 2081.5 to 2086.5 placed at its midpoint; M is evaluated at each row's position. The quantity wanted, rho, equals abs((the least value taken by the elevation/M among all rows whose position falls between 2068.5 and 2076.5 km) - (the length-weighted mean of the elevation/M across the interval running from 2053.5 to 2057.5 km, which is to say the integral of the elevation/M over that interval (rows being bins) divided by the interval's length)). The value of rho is 0.12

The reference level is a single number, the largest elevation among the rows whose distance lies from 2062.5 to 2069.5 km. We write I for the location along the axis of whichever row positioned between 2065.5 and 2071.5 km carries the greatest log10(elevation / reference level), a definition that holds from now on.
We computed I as 2066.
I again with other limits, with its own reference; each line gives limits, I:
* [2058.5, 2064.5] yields 2059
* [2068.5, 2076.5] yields 2069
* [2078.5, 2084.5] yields 2079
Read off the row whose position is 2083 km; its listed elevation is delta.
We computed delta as 1.52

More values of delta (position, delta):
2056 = 2.17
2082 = 1.53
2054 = 2.15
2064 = 1.91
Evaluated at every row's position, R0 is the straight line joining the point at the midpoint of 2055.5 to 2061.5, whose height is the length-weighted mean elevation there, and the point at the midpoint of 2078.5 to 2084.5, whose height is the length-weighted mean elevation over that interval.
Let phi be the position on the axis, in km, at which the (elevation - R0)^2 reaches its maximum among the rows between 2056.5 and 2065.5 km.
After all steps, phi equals 2065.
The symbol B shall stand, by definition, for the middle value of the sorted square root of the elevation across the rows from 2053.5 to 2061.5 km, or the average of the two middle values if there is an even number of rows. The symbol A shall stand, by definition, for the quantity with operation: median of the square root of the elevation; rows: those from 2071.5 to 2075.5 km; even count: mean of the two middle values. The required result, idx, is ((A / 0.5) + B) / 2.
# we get 2.01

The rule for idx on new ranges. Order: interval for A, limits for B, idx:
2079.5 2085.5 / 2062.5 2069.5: 1.91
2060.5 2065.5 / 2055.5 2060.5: 2.16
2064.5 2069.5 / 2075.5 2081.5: 1.97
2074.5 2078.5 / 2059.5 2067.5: 1.97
